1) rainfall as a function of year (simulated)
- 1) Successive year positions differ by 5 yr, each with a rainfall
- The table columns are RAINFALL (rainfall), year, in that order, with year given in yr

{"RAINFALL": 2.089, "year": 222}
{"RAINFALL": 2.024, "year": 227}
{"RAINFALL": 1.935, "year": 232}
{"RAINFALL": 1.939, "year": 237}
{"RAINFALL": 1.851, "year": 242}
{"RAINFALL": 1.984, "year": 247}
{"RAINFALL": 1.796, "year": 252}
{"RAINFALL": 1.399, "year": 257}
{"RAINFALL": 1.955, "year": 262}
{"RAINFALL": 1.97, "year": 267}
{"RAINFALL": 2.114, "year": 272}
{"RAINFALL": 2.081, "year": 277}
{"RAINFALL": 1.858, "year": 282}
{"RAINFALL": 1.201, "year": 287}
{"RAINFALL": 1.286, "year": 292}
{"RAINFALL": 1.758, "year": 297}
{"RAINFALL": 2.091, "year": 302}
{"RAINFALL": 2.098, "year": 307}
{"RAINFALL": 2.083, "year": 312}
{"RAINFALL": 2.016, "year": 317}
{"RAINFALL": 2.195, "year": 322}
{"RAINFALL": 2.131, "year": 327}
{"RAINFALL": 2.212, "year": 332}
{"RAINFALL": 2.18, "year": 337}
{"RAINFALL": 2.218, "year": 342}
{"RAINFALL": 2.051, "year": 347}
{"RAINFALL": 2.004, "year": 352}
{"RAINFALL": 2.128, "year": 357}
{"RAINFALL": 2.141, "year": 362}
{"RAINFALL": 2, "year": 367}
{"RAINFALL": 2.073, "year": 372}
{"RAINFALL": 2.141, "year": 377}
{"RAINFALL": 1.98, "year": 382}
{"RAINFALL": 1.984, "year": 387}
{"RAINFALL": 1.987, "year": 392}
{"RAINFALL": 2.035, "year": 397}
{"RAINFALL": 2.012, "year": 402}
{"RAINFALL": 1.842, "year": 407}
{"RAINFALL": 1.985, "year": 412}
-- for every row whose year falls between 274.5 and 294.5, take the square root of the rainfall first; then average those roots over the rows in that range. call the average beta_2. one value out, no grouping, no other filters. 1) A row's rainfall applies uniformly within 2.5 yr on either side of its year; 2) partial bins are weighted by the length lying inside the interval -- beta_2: 1.26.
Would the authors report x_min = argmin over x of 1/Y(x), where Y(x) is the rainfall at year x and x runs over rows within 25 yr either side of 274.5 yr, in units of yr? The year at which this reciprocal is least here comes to 272 yr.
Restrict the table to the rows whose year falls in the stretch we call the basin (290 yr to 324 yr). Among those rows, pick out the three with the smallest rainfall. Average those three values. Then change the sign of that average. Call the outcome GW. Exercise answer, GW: -1.69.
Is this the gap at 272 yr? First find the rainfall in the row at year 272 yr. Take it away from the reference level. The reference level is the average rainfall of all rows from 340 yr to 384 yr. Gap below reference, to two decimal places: -0.03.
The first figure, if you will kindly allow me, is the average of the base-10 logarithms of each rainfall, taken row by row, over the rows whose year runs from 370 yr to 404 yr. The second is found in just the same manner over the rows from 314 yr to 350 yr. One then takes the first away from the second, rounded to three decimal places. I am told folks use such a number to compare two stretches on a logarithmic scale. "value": 0.023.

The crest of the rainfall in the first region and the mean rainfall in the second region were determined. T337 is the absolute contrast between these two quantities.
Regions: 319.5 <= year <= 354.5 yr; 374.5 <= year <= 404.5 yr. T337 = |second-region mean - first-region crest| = 0.19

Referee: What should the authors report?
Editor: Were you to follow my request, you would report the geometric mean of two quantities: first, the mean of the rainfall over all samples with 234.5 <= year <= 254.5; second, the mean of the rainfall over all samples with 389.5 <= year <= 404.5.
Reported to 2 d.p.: 1.95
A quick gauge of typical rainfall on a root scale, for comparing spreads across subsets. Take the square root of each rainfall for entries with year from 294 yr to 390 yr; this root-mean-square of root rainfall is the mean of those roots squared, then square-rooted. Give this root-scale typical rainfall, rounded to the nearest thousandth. 1.442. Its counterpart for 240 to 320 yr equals 1.359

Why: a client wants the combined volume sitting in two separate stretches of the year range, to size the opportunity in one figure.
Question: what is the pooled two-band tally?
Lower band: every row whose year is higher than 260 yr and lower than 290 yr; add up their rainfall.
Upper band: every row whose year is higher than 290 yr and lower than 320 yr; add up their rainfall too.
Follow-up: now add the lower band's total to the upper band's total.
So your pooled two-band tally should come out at 22.5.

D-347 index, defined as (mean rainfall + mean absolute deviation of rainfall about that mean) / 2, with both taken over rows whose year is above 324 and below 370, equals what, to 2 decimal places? 1.09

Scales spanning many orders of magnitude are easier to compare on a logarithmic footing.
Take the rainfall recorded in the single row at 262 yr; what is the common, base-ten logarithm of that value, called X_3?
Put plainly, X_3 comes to 0.291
